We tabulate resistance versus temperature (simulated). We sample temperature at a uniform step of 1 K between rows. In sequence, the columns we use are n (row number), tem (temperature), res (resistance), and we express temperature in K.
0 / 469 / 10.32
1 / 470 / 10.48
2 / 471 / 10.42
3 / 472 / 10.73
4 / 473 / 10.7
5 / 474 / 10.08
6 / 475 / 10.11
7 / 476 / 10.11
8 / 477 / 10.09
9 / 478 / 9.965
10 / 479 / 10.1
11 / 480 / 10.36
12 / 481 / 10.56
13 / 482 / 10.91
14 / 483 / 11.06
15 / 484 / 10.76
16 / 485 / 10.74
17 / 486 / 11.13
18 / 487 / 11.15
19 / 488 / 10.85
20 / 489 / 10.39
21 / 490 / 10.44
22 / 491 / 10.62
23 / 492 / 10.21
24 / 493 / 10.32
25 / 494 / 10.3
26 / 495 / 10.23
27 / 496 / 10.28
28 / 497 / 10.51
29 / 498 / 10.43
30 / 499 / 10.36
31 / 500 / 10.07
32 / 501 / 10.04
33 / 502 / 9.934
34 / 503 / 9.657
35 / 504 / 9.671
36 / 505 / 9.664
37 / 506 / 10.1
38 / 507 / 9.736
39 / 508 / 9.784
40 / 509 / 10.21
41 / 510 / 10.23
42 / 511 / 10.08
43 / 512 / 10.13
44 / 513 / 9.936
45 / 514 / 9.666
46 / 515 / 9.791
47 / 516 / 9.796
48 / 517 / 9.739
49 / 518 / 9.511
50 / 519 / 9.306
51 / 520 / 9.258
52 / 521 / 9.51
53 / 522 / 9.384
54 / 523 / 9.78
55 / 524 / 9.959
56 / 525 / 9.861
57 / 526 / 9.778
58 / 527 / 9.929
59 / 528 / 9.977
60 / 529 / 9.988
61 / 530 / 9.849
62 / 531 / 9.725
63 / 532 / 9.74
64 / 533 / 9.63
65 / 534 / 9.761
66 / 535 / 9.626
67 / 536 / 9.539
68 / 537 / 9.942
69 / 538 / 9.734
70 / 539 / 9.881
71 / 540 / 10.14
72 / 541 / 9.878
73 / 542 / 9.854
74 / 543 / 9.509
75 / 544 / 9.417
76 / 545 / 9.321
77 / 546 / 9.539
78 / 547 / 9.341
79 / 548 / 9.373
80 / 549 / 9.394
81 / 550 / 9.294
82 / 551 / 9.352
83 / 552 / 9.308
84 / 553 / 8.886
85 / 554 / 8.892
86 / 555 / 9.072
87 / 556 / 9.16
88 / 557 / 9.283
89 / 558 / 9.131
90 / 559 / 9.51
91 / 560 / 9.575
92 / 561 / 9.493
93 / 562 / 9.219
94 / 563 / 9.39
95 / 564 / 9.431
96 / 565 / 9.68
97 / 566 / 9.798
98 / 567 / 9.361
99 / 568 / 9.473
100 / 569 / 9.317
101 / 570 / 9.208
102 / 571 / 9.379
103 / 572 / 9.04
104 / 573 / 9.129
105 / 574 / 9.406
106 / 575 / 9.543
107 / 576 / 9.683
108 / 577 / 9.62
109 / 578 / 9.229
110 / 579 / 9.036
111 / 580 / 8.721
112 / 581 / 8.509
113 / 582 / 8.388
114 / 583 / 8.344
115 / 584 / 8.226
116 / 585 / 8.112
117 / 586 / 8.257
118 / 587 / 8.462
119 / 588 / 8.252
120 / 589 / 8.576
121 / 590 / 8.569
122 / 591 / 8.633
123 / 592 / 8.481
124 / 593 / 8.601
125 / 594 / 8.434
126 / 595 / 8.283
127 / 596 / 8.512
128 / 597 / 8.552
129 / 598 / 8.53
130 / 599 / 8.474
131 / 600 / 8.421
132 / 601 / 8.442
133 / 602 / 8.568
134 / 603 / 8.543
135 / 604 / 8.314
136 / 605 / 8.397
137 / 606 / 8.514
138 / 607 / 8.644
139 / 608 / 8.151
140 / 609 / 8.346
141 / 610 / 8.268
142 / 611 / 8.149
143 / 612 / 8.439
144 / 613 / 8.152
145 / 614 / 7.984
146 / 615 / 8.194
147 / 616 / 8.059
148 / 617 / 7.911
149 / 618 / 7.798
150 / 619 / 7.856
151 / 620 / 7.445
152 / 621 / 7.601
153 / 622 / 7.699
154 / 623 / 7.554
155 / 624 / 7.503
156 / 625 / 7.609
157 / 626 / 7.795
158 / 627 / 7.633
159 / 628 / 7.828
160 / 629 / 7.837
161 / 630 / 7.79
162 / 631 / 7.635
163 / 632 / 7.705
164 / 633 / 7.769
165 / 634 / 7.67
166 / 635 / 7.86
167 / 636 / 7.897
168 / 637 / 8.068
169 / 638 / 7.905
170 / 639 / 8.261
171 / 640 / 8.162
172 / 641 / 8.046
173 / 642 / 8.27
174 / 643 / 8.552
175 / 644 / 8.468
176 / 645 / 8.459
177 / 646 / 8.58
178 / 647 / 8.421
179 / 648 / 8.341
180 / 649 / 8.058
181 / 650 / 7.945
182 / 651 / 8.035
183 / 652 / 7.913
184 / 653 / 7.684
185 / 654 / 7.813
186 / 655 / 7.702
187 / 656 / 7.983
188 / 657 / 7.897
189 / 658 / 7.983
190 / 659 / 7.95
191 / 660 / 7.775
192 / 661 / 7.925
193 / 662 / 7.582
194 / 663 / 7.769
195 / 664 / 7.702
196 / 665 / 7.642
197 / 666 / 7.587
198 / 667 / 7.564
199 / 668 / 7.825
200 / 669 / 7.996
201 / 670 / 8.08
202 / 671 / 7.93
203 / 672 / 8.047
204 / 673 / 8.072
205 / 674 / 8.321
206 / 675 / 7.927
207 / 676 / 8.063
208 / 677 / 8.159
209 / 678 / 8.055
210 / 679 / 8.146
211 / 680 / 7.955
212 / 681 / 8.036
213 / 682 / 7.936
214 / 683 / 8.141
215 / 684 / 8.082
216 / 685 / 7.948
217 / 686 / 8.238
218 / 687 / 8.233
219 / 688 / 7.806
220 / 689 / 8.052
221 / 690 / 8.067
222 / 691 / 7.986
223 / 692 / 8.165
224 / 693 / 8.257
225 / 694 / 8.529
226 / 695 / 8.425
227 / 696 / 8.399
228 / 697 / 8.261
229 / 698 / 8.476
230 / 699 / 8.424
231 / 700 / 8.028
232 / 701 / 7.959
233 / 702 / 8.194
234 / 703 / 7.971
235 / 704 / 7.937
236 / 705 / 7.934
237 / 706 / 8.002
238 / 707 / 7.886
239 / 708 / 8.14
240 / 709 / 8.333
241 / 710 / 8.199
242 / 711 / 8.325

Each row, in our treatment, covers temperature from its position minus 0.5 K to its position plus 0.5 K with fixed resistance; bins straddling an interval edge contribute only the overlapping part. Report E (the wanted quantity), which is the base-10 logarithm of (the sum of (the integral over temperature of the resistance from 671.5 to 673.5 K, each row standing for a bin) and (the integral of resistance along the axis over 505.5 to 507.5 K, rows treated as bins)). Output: 1.56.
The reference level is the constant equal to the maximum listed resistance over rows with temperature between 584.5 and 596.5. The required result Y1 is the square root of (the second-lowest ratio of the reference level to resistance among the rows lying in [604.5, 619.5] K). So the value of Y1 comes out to 1.01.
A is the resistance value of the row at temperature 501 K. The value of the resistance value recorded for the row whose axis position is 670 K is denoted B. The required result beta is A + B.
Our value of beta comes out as 18.1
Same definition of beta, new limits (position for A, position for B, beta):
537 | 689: 18.0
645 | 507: 18.2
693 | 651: 16.3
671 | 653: 15.6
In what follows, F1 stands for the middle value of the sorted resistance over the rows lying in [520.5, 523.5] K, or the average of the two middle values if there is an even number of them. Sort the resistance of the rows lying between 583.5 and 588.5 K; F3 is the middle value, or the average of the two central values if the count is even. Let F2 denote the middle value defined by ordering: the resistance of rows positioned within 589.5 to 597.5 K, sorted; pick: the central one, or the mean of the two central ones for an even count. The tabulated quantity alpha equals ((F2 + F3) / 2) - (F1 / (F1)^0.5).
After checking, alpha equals 5.3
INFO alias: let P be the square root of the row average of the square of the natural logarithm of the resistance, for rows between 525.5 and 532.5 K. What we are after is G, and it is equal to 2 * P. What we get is 4.58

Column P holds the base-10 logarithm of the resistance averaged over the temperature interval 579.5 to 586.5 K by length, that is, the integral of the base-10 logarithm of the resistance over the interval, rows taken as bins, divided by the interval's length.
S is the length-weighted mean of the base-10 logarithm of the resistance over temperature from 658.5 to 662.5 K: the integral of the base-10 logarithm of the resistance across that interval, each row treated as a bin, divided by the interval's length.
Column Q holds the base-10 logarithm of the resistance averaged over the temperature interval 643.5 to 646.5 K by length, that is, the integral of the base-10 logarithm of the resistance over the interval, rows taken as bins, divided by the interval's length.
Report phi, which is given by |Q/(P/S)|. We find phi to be 0.90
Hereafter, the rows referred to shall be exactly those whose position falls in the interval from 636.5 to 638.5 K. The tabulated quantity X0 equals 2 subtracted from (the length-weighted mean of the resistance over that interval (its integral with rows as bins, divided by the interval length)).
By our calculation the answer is 6.0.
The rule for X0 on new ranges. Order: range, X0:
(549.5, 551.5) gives 7.3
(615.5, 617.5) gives 6.0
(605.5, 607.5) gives 6.6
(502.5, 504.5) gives 7.7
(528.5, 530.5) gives 7.9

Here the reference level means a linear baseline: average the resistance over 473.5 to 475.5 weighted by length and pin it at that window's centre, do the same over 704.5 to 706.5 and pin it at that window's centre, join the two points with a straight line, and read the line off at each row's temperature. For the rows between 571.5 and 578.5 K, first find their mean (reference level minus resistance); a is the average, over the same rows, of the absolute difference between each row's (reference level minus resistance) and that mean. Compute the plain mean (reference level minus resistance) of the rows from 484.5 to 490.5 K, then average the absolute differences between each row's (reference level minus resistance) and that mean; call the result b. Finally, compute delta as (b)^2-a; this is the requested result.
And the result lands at -0.151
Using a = 0.22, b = 0.255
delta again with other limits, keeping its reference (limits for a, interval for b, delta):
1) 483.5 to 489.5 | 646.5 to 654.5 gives -0.182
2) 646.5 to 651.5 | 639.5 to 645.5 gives -0.133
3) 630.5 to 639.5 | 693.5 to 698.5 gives -0.166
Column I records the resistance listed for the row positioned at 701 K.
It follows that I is 7.959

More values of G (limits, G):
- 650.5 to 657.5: 4.12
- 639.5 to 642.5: 4.20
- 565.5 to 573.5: 4.47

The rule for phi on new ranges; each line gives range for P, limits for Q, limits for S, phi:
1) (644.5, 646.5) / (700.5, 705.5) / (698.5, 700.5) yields 0.89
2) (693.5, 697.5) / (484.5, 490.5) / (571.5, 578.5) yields 1.09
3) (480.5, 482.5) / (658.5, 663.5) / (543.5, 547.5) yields 0.84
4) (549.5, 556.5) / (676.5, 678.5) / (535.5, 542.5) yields 0.94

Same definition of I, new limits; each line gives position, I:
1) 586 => 8.257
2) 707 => 7.886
